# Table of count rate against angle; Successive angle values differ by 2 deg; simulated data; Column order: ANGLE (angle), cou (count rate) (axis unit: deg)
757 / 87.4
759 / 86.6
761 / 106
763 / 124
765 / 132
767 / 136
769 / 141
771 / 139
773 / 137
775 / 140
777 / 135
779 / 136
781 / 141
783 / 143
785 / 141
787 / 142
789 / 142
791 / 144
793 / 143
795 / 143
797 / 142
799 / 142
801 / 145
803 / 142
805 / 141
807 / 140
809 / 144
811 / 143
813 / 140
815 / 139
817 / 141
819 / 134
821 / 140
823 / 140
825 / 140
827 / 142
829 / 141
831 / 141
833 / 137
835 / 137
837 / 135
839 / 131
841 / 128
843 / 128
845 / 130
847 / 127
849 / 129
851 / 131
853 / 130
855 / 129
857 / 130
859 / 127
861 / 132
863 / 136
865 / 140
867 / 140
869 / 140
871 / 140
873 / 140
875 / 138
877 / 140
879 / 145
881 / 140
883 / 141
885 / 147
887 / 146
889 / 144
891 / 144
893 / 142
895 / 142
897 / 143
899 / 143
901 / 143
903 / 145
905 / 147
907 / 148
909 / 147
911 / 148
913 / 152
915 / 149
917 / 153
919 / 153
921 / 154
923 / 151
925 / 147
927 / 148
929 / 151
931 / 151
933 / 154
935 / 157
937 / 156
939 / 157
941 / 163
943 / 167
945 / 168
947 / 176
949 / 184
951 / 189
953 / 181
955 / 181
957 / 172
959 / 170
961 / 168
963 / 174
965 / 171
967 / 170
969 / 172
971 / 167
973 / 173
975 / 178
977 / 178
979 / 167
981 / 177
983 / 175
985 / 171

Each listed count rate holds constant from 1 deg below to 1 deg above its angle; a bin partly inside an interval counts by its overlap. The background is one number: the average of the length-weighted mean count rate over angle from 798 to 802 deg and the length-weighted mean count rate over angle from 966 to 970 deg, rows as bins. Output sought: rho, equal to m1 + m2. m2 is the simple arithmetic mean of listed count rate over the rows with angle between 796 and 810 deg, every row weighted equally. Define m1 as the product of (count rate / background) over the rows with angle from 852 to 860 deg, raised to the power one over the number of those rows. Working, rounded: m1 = 0.82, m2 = 142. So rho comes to 143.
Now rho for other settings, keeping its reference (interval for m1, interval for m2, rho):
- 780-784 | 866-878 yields 141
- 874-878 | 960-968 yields 172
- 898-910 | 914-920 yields 153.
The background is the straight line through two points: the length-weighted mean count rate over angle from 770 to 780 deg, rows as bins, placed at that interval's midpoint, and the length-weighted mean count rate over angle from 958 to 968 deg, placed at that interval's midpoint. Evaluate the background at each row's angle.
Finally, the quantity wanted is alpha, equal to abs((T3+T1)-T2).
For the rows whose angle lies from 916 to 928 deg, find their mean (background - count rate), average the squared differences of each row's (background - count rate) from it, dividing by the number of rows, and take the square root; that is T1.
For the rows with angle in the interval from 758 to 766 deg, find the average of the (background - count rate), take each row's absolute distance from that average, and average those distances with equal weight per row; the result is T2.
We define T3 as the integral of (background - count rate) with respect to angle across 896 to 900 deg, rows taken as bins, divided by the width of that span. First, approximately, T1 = 3.2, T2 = 15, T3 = 16.1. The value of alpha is 3.8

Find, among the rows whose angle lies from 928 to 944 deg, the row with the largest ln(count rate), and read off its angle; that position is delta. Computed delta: 943 deg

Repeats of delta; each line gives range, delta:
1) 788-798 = 791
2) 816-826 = 817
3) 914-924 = 921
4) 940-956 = 951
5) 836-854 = 837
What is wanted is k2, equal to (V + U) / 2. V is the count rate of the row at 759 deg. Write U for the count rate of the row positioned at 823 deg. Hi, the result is 113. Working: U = 140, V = 86.6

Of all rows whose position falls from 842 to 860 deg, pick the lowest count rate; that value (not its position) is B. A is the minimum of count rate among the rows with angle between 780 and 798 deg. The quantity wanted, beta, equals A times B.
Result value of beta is 17907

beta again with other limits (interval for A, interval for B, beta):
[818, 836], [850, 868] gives 17018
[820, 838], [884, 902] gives 19170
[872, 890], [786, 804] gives 19596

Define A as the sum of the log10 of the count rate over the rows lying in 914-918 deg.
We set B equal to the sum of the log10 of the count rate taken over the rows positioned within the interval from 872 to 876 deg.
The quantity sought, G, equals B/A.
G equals 0.984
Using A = 4.36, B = 4.29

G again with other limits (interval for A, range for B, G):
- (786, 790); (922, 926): 1.010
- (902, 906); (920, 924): 1.009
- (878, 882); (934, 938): 1.019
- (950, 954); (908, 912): 0.957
